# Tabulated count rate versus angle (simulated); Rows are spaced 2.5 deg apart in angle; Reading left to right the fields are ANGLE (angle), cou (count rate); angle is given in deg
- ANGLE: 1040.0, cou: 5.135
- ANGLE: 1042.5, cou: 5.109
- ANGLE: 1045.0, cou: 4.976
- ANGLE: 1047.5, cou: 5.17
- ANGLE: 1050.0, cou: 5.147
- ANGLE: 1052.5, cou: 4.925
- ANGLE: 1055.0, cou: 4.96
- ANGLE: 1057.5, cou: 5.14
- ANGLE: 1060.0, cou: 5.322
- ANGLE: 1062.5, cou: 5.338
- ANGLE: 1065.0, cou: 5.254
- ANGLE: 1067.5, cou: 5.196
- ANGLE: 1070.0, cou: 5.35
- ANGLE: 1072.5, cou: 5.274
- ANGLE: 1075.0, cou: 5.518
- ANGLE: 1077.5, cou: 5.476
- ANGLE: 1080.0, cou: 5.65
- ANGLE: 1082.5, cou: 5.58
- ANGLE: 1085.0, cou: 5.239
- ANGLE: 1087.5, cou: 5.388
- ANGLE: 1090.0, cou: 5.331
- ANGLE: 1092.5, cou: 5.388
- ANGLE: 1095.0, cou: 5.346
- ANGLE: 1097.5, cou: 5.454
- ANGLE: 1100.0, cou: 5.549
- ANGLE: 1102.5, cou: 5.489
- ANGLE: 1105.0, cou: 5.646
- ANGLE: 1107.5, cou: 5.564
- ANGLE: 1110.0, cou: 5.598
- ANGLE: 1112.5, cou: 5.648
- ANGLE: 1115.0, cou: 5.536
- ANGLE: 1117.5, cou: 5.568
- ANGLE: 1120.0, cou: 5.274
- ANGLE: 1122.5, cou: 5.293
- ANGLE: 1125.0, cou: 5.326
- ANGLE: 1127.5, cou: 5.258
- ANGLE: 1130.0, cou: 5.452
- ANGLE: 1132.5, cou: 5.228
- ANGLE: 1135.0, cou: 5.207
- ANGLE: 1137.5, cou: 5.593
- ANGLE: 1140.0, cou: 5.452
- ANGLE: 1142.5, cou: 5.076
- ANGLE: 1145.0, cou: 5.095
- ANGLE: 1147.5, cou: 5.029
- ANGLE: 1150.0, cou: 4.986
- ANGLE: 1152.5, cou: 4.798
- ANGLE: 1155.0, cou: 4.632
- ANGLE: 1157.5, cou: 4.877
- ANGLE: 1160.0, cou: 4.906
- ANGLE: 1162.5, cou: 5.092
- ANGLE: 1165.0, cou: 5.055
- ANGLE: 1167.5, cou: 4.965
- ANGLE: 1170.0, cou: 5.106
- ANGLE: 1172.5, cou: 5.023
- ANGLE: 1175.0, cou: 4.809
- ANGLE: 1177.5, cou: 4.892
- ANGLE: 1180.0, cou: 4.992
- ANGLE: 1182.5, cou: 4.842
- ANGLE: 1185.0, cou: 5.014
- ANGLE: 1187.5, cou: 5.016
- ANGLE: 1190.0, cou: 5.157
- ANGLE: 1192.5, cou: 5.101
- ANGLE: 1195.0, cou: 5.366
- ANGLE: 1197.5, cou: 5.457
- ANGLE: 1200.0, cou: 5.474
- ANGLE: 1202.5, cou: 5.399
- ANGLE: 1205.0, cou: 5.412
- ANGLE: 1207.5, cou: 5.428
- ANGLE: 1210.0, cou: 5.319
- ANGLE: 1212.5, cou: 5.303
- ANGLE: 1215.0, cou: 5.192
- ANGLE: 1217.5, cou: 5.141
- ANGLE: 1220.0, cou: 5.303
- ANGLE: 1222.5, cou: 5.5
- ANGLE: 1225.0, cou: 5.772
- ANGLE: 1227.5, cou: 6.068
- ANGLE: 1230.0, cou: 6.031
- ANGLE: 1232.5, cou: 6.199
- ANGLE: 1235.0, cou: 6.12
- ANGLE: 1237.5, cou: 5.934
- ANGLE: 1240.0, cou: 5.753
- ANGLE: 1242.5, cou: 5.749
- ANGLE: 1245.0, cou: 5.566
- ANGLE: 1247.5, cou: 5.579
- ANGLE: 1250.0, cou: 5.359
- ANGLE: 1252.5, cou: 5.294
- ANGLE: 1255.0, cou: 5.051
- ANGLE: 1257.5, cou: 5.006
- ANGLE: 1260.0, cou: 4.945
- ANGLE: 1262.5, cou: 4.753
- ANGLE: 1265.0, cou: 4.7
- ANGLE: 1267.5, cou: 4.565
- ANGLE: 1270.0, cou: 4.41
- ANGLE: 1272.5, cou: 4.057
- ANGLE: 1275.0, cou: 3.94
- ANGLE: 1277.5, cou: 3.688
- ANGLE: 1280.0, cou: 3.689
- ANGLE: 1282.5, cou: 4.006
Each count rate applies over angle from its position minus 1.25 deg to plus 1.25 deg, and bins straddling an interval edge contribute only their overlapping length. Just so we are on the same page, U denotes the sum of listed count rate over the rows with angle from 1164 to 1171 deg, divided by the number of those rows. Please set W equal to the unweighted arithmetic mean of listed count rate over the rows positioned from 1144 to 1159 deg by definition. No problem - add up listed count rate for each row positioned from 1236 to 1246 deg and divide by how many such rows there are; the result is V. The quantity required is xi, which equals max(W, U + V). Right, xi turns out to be 10.8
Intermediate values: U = 5.04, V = 5.75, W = 4.9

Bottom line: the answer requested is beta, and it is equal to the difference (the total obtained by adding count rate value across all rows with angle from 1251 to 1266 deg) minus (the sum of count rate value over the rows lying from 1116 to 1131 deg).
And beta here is -2.4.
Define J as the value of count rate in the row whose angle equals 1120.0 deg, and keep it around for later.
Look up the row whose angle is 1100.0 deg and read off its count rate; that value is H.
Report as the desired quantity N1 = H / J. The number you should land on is 1.05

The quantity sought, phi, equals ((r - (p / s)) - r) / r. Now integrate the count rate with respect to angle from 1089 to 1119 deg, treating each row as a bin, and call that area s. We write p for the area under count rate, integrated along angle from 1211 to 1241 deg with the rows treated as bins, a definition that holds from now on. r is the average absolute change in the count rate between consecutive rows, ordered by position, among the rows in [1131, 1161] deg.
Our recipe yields -6.8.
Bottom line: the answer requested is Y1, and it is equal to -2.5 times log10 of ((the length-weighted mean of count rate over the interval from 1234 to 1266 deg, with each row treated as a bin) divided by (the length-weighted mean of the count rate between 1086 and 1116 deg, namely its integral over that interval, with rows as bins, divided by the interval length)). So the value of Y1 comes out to 0.02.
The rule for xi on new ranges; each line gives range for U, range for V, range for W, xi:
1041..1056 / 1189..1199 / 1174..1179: 10.3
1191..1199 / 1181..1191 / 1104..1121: 10.3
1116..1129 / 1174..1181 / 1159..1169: 10.2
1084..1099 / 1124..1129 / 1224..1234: 10.6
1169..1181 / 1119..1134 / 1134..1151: 10.3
